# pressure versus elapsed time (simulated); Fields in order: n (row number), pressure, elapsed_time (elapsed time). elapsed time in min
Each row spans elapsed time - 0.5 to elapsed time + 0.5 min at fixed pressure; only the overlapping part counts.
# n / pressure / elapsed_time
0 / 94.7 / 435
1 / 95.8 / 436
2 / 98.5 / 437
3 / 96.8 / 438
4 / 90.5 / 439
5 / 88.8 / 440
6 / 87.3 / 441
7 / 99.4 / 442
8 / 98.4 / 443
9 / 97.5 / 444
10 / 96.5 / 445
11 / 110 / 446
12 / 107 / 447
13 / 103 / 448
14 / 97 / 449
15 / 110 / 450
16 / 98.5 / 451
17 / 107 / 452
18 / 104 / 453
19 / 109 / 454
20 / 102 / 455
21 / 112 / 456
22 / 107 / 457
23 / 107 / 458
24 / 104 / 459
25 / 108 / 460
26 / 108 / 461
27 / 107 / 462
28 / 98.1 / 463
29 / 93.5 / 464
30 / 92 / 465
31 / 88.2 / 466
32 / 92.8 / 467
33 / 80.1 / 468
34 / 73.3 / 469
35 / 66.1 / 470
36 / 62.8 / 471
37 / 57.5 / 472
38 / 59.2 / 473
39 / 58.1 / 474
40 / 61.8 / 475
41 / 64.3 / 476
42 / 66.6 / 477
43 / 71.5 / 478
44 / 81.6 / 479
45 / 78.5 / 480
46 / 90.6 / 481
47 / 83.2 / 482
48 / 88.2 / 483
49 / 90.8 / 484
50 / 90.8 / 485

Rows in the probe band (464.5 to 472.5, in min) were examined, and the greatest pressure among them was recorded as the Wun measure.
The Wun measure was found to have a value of 92.8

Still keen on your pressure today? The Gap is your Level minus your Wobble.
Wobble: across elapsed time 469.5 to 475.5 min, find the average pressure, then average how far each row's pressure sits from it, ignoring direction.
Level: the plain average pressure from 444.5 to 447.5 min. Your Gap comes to 102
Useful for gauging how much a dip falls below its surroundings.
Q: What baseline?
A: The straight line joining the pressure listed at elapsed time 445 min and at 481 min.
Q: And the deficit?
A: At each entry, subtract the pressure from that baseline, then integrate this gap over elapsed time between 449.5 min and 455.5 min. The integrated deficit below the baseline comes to -59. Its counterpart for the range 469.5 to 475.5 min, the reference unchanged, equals 186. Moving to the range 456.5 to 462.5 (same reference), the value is -76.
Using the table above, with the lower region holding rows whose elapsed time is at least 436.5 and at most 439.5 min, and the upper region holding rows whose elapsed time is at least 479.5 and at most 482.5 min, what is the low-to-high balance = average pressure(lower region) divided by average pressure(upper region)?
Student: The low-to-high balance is 1.13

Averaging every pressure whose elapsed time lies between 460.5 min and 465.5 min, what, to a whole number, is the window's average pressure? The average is 100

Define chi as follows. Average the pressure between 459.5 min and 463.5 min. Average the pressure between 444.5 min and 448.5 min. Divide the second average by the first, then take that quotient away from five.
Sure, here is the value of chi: 4.01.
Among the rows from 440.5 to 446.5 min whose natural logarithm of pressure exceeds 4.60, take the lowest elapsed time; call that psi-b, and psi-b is 446 min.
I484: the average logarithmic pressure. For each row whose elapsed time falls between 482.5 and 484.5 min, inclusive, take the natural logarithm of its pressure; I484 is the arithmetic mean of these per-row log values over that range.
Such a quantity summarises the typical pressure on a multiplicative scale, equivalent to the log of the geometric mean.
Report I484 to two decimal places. 4.49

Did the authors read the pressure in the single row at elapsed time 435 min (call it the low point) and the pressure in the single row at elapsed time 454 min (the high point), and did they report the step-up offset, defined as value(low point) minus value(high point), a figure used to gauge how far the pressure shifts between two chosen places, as -14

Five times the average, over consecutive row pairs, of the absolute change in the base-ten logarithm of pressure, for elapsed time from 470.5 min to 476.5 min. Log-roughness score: 0.103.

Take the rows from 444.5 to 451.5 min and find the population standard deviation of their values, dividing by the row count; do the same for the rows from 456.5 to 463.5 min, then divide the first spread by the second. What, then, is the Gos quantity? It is 1.7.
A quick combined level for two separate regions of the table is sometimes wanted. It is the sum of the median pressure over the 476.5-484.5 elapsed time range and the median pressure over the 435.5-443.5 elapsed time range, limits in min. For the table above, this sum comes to 179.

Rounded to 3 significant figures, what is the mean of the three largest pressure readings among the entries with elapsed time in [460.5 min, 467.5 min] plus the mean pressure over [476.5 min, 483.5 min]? 184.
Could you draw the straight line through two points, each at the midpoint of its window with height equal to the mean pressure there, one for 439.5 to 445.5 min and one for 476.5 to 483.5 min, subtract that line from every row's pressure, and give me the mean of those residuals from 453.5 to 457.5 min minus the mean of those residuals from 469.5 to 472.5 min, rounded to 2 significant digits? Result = 39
